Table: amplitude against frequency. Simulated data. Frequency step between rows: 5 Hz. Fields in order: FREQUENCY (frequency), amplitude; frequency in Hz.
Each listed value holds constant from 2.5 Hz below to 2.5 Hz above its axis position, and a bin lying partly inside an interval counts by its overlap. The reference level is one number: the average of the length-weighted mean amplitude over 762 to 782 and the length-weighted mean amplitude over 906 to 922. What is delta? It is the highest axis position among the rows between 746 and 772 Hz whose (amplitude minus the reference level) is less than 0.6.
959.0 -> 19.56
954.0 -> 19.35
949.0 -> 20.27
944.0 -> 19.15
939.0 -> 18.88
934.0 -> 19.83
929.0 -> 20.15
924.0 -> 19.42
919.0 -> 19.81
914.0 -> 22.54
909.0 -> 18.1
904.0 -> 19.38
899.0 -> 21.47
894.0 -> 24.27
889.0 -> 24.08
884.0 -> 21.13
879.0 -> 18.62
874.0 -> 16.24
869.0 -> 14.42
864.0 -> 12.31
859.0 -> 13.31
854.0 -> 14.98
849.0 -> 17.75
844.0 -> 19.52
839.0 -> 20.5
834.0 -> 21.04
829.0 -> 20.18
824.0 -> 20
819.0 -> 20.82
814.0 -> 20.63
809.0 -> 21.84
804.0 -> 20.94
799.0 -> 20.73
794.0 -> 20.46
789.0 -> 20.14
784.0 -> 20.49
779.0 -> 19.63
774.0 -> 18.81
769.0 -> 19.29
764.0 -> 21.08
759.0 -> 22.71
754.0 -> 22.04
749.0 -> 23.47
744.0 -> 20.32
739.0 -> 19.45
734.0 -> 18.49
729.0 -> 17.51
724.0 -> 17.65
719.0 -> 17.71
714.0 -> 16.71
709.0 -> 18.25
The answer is 769.0 Hz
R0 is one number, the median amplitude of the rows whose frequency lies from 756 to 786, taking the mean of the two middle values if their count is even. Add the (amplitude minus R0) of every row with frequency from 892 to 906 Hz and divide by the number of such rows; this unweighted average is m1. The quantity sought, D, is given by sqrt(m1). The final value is 1.28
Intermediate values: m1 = 1.6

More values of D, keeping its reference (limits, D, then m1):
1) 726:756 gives 0.39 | 0.2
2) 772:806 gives 0.33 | 0.1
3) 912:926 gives 0.73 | 0.5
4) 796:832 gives 0.82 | 0.7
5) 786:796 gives 0.49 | 0.2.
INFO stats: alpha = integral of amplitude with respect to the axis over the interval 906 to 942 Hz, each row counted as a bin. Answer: 713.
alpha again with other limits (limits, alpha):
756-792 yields 732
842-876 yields 525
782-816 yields 706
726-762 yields 739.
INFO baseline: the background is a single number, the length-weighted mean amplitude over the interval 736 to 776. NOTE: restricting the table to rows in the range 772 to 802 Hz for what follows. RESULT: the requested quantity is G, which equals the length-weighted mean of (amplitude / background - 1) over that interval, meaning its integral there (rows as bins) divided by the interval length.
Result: -0.039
